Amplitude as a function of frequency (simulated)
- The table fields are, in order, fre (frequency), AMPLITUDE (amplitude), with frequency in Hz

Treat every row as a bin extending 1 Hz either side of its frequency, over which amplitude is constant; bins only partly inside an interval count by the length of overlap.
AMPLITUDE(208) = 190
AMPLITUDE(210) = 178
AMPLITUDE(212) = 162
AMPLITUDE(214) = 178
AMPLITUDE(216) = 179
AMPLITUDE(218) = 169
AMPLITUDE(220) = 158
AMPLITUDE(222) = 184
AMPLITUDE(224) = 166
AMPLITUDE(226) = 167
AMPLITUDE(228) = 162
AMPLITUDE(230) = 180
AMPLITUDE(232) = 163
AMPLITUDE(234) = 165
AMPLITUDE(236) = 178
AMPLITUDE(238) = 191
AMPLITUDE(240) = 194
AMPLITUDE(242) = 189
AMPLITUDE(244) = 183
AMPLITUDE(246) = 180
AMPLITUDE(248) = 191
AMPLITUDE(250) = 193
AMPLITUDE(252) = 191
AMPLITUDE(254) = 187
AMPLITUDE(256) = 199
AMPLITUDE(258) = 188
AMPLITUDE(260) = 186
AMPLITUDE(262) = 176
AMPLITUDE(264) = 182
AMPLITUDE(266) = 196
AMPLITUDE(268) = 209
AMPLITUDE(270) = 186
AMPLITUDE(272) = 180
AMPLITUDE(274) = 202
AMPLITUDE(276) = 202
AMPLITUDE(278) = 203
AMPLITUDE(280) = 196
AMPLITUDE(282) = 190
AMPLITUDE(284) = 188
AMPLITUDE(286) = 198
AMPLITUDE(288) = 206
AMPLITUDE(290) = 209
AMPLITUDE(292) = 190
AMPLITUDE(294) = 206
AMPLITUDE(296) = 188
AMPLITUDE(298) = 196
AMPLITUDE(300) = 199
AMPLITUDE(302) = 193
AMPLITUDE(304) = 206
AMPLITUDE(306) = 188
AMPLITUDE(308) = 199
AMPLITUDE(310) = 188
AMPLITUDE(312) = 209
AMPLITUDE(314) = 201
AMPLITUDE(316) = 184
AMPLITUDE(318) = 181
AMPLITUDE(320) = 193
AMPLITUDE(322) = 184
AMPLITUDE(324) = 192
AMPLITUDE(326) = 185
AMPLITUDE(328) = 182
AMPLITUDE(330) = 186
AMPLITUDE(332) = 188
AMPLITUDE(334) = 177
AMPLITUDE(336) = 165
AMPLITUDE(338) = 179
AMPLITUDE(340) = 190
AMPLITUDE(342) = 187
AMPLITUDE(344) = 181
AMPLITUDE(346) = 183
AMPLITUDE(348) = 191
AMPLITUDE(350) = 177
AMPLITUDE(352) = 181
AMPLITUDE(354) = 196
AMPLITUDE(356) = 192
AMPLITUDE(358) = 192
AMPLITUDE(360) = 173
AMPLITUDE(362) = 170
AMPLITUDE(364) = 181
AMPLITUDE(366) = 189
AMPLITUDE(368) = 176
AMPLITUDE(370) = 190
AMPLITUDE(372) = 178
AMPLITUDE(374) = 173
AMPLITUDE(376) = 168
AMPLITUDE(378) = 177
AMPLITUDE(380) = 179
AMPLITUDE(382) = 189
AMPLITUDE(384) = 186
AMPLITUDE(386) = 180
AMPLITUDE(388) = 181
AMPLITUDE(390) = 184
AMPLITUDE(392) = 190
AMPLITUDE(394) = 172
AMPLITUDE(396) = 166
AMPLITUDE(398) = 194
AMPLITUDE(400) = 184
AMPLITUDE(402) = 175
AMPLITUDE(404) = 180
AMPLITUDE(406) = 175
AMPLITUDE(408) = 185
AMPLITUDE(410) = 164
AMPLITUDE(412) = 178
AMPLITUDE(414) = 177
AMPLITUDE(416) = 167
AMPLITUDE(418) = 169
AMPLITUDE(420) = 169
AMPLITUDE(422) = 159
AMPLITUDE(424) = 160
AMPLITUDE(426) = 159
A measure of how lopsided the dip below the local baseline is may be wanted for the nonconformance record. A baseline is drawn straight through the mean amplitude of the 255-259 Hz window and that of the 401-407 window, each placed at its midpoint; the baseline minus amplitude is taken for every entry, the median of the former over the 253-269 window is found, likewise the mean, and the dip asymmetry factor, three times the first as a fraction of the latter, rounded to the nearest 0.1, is 6.9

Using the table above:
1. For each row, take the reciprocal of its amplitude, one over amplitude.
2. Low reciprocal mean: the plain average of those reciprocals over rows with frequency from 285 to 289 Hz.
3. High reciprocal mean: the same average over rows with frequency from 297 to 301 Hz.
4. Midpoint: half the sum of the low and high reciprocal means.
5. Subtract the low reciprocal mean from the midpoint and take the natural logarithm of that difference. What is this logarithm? -9.80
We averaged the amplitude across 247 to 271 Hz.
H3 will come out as 190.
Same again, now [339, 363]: 184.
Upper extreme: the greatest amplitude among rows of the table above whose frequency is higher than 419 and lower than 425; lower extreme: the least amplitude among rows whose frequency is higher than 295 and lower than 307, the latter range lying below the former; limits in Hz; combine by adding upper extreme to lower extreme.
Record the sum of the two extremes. 357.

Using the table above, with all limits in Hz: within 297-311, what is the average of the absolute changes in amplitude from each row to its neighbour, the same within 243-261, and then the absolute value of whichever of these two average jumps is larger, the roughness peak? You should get 10.3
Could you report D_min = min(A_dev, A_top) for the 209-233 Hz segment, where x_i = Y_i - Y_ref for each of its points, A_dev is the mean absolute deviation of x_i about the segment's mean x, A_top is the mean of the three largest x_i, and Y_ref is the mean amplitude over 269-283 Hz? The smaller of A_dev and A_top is -13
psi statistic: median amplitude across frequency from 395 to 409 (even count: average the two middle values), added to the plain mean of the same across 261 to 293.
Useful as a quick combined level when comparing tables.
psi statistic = 375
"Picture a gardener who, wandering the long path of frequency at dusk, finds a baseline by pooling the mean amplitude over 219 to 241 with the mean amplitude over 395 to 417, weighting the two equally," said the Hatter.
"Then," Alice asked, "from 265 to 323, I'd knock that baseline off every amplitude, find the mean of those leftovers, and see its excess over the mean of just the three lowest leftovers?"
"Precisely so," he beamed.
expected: 13.9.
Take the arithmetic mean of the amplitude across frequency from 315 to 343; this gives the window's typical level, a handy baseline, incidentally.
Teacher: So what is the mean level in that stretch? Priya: 184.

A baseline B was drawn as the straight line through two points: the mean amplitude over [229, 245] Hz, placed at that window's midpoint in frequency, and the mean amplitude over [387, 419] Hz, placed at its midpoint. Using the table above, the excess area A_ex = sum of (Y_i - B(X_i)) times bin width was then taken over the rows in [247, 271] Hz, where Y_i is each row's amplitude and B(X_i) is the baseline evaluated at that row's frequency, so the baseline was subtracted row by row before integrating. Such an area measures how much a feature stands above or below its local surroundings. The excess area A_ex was 248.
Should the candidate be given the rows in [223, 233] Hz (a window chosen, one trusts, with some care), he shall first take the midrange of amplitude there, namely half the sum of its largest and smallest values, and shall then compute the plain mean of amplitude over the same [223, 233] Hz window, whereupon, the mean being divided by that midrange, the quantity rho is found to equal 0.98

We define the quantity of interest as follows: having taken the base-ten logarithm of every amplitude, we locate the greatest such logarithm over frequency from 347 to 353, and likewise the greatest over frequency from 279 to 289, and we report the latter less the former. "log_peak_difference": 0.033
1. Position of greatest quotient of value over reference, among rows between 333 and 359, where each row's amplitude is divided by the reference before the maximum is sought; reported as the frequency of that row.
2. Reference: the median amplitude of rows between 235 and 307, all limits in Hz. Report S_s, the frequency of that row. 354 Hz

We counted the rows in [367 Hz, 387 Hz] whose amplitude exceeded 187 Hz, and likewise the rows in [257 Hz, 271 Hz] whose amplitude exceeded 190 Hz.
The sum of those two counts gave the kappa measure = 4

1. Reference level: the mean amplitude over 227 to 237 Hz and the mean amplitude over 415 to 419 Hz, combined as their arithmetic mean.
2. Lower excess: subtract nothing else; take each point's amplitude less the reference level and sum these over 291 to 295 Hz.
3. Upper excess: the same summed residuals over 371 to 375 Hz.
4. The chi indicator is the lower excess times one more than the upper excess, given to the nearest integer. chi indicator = 841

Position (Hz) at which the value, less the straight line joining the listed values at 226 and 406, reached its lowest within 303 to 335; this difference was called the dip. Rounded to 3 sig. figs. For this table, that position 334 Hz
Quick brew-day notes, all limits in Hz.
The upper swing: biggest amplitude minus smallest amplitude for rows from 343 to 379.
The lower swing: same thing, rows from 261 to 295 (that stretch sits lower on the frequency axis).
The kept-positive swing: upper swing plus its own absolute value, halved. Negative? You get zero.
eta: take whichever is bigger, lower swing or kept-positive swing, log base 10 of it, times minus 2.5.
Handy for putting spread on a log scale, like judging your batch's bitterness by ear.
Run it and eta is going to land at -3.80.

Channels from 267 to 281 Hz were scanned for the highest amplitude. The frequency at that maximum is 268 Hz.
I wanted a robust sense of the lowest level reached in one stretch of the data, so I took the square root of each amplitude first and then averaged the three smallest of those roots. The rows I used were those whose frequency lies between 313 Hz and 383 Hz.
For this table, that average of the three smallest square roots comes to 12.9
